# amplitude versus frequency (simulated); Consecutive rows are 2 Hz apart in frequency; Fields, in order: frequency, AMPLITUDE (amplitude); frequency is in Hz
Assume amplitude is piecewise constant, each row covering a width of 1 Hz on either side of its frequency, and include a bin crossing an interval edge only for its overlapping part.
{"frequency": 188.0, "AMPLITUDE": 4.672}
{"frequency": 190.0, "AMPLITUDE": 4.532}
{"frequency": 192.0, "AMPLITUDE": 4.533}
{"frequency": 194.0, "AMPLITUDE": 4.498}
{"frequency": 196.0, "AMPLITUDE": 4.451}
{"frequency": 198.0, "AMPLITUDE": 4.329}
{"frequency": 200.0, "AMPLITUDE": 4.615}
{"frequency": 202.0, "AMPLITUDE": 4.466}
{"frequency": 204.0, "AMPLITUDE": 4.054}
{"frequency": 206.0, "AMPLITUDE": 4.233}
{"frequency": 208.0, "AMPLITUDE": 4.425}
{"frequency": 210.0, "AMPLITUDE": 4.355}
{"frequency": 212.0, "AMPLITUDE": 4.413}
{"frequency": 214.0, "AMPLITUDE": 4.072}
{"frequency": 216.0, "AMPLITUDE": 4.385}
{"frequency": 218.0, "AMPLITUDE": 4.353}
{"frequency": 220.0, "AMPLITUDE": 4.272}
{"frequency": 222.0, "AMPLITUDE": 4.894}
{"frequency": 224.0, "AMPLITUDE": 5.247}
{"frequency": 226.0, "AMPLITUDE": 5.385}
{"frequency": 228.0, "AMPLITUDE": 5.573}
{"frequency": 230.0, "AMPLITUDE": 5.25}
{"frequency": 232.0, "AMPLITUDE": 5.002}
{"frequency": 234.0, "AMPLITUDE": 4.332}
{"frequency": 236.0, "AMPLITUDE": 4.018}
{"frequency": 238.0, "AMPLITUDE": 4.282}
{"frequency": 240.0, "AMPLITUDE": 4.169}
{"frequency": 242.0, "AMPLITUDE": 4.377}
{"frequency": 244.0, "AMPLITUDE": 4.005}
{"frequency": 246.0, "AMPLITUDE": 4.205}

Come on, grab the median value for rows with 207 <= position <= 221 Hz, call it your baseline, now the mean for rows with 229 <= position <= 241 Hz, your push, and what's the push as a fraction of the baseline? 1.04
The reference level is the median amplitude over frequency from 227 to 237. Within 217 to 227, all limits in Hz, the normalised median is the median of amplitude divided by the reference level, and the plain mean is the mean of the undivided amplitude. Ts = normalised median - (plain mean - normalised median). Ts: -2.87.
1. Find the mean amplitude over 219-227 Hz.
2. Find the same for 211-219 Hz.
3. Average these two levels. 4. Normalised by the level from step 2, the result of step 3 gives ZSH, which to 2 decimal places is 1.07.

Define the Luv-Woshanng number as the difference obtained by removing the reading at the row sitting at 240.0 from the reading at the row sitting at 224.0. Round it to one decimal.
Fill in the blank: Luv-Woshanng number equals 1.1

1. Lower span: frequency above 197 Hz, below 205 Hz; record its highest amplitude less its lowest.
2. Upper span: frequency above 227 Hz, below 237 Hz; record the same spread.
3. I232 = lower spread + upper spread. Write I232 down 2.12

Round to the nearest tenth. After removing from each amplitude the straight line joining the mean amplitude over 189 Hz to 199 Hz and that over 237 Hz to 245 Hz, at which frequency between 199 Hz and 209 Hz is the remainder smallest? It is 204.0 Hz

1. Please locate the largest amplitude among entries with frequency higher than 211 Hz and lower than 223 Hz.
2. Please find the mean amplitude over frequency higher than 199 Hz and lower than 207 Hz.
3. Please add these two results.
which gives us 9.2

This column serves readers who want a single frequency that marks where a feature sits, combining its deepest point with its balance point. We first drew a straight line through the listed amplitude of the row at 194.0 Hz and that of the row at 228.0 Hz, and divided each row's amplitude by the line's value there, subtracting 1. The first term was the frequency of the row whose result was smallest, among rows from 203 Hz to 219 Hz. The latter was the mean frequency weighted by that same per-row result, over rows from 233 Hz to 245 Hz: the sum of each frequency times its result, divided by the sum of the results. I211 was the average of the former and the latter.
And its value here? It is 226.6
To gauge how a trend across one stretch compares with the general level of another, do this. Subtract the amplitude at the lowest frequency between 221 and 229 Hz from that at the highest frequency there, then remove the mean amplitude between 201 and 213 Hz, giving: -3.65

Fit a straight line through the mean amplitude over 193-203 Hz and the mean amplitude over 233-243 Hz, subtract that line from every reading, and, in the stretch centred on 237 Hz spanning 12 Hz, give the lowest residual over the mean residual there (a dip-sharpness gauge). -1.9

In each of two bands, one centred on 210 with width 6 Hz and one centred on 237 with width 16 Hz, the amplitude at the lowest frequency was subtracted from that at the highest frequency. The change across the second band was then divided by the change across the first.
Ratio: 104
